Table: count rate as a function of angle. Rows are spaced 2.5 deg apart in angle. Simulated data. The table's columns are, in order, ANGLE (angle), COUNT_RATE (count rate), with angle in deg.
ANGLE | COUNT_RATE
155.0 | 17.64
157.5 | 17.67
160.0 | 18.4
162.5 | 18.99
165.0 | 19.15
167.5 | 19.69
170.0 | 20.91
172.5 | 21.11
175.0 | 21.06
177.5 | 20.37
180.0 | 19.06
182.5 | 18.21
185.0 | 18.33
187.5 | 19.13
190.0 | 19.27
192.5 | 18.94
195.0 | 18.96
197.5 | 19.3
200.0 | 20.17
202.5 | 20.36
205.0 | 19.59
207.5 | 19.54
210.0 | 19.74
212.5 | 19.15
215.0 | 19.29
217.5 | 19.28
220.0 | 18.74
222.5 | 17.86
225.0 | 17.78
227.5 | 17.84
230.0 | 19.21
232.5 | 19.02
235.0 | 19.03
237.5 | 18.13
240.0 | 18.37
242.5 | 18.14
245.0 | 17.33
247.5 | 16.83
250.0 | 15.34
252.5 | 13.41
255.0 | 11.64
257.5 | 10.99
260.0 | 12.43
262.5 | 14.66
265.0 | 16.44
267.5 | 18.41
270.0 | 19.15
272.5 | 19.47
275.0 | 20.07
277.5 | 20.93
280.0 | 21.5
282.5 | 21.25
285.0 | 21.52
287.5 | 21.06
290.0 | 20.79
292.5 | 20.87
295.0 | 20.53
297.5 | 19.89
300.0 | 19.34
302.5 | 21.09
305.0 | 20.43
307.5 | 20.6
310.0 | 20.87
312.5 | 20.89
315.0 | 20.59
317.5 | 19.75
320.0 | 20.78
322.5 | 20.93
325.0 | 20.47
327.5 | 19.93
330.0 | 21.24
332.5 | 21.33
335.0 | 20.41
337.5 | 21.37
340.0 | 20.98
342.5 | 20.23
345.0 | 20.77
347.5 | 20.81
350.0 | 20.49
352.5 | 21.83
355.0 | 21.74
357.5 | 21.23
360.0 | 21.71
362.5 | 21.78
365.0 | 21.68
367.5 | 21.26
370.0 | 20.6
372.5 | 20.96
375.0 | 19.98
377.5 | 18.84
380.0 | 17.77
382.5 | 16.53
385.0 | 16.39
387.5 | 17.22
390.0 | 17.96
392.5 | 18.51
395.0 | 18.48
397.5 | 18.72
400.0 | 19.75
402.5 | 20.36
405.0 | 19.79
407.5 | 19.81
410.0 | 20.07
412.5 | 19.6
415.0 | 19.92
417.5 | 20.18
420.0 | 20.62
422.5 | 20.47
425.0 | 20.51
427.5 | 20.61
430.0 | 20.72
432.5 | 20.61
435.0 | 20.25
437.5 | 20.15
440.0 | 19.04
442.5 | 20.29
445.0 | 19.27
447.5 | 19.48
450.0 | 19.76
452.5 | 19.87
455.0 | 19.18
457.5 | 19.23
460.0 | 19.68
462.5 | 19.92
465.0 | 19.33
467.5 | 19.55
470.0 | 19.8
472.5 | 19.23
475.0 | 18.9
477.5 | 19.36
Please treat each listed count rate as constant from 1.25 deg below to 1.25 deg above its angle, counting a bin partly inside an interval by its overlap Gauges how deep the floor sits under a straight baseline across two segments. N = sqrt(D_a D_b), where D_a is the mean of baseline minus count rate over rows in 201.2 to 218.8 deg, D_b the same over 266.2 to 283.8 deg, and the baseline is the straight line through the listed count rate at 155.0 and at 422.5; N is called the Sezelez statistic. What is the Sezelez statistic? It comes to 1.3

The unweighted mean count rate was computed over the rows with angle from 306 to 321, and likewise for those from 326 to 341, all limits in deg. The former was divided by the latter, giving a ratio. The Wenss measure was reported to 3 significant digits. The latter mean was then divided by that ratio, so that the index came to 21.2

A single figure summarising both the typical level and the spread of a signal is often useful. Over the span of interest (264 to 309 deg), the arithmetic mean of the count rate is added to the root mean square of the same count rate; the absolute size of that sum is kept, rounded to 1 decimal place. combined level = 40.4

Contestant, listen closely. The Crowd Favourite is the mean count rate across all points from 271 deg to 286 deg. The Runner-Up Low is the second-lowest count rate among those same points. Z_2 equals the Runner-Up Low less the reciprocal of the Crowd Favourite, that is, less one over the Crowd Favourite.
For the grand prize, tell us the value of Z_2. 20.0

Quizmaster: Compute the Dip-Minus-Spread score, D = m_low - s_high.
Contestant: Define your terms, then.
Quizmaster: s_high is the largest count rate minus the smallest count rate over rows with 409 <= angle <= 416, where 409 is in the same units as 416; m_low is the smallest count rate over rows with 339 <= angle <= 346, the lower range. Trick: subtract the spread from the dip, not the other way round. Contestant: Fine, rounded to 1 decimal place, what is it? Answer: 19.8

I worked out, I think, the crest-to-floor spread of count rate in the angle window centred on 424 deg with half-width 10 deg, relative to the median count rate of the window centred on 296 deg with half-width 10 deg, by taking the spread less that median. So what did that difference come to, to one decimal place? -19.9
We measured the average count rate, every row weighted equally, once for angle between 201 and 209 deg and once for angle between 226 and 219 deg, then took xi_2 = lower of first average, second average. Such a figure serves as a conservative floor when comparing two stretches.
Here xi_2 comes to 18.1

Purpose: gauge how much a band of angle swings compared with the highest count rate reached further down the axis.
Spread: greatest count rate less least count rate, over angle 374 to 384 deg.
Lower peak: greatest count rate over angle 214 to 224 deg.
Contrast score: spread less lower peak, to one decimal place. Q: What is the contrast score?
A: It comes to -15.8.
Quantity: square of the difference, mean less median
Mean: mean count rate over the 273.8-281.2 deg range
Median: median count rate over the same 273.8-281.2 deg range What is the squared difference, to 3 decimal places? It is 0.009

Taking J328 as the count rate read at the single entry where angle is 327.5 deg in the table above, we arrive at 19.93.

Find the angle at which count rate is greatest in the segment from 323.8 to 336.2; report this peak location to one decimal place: 332.5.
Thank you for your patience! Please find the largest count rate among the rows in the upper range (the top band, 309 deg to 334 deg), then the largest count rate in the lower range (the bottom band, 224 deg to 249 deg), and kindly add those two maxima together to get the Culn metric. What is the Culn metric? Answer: 40.5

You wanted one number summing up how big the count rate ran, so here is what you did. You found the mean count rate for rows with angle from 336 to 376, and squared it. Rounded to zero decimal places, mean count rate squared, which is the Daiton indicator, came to 445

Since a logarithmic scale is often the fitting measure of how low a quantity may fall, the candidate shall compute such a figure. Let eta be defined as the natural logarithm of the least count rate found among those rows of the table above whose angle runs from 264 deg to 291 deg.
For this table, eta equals 2.80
